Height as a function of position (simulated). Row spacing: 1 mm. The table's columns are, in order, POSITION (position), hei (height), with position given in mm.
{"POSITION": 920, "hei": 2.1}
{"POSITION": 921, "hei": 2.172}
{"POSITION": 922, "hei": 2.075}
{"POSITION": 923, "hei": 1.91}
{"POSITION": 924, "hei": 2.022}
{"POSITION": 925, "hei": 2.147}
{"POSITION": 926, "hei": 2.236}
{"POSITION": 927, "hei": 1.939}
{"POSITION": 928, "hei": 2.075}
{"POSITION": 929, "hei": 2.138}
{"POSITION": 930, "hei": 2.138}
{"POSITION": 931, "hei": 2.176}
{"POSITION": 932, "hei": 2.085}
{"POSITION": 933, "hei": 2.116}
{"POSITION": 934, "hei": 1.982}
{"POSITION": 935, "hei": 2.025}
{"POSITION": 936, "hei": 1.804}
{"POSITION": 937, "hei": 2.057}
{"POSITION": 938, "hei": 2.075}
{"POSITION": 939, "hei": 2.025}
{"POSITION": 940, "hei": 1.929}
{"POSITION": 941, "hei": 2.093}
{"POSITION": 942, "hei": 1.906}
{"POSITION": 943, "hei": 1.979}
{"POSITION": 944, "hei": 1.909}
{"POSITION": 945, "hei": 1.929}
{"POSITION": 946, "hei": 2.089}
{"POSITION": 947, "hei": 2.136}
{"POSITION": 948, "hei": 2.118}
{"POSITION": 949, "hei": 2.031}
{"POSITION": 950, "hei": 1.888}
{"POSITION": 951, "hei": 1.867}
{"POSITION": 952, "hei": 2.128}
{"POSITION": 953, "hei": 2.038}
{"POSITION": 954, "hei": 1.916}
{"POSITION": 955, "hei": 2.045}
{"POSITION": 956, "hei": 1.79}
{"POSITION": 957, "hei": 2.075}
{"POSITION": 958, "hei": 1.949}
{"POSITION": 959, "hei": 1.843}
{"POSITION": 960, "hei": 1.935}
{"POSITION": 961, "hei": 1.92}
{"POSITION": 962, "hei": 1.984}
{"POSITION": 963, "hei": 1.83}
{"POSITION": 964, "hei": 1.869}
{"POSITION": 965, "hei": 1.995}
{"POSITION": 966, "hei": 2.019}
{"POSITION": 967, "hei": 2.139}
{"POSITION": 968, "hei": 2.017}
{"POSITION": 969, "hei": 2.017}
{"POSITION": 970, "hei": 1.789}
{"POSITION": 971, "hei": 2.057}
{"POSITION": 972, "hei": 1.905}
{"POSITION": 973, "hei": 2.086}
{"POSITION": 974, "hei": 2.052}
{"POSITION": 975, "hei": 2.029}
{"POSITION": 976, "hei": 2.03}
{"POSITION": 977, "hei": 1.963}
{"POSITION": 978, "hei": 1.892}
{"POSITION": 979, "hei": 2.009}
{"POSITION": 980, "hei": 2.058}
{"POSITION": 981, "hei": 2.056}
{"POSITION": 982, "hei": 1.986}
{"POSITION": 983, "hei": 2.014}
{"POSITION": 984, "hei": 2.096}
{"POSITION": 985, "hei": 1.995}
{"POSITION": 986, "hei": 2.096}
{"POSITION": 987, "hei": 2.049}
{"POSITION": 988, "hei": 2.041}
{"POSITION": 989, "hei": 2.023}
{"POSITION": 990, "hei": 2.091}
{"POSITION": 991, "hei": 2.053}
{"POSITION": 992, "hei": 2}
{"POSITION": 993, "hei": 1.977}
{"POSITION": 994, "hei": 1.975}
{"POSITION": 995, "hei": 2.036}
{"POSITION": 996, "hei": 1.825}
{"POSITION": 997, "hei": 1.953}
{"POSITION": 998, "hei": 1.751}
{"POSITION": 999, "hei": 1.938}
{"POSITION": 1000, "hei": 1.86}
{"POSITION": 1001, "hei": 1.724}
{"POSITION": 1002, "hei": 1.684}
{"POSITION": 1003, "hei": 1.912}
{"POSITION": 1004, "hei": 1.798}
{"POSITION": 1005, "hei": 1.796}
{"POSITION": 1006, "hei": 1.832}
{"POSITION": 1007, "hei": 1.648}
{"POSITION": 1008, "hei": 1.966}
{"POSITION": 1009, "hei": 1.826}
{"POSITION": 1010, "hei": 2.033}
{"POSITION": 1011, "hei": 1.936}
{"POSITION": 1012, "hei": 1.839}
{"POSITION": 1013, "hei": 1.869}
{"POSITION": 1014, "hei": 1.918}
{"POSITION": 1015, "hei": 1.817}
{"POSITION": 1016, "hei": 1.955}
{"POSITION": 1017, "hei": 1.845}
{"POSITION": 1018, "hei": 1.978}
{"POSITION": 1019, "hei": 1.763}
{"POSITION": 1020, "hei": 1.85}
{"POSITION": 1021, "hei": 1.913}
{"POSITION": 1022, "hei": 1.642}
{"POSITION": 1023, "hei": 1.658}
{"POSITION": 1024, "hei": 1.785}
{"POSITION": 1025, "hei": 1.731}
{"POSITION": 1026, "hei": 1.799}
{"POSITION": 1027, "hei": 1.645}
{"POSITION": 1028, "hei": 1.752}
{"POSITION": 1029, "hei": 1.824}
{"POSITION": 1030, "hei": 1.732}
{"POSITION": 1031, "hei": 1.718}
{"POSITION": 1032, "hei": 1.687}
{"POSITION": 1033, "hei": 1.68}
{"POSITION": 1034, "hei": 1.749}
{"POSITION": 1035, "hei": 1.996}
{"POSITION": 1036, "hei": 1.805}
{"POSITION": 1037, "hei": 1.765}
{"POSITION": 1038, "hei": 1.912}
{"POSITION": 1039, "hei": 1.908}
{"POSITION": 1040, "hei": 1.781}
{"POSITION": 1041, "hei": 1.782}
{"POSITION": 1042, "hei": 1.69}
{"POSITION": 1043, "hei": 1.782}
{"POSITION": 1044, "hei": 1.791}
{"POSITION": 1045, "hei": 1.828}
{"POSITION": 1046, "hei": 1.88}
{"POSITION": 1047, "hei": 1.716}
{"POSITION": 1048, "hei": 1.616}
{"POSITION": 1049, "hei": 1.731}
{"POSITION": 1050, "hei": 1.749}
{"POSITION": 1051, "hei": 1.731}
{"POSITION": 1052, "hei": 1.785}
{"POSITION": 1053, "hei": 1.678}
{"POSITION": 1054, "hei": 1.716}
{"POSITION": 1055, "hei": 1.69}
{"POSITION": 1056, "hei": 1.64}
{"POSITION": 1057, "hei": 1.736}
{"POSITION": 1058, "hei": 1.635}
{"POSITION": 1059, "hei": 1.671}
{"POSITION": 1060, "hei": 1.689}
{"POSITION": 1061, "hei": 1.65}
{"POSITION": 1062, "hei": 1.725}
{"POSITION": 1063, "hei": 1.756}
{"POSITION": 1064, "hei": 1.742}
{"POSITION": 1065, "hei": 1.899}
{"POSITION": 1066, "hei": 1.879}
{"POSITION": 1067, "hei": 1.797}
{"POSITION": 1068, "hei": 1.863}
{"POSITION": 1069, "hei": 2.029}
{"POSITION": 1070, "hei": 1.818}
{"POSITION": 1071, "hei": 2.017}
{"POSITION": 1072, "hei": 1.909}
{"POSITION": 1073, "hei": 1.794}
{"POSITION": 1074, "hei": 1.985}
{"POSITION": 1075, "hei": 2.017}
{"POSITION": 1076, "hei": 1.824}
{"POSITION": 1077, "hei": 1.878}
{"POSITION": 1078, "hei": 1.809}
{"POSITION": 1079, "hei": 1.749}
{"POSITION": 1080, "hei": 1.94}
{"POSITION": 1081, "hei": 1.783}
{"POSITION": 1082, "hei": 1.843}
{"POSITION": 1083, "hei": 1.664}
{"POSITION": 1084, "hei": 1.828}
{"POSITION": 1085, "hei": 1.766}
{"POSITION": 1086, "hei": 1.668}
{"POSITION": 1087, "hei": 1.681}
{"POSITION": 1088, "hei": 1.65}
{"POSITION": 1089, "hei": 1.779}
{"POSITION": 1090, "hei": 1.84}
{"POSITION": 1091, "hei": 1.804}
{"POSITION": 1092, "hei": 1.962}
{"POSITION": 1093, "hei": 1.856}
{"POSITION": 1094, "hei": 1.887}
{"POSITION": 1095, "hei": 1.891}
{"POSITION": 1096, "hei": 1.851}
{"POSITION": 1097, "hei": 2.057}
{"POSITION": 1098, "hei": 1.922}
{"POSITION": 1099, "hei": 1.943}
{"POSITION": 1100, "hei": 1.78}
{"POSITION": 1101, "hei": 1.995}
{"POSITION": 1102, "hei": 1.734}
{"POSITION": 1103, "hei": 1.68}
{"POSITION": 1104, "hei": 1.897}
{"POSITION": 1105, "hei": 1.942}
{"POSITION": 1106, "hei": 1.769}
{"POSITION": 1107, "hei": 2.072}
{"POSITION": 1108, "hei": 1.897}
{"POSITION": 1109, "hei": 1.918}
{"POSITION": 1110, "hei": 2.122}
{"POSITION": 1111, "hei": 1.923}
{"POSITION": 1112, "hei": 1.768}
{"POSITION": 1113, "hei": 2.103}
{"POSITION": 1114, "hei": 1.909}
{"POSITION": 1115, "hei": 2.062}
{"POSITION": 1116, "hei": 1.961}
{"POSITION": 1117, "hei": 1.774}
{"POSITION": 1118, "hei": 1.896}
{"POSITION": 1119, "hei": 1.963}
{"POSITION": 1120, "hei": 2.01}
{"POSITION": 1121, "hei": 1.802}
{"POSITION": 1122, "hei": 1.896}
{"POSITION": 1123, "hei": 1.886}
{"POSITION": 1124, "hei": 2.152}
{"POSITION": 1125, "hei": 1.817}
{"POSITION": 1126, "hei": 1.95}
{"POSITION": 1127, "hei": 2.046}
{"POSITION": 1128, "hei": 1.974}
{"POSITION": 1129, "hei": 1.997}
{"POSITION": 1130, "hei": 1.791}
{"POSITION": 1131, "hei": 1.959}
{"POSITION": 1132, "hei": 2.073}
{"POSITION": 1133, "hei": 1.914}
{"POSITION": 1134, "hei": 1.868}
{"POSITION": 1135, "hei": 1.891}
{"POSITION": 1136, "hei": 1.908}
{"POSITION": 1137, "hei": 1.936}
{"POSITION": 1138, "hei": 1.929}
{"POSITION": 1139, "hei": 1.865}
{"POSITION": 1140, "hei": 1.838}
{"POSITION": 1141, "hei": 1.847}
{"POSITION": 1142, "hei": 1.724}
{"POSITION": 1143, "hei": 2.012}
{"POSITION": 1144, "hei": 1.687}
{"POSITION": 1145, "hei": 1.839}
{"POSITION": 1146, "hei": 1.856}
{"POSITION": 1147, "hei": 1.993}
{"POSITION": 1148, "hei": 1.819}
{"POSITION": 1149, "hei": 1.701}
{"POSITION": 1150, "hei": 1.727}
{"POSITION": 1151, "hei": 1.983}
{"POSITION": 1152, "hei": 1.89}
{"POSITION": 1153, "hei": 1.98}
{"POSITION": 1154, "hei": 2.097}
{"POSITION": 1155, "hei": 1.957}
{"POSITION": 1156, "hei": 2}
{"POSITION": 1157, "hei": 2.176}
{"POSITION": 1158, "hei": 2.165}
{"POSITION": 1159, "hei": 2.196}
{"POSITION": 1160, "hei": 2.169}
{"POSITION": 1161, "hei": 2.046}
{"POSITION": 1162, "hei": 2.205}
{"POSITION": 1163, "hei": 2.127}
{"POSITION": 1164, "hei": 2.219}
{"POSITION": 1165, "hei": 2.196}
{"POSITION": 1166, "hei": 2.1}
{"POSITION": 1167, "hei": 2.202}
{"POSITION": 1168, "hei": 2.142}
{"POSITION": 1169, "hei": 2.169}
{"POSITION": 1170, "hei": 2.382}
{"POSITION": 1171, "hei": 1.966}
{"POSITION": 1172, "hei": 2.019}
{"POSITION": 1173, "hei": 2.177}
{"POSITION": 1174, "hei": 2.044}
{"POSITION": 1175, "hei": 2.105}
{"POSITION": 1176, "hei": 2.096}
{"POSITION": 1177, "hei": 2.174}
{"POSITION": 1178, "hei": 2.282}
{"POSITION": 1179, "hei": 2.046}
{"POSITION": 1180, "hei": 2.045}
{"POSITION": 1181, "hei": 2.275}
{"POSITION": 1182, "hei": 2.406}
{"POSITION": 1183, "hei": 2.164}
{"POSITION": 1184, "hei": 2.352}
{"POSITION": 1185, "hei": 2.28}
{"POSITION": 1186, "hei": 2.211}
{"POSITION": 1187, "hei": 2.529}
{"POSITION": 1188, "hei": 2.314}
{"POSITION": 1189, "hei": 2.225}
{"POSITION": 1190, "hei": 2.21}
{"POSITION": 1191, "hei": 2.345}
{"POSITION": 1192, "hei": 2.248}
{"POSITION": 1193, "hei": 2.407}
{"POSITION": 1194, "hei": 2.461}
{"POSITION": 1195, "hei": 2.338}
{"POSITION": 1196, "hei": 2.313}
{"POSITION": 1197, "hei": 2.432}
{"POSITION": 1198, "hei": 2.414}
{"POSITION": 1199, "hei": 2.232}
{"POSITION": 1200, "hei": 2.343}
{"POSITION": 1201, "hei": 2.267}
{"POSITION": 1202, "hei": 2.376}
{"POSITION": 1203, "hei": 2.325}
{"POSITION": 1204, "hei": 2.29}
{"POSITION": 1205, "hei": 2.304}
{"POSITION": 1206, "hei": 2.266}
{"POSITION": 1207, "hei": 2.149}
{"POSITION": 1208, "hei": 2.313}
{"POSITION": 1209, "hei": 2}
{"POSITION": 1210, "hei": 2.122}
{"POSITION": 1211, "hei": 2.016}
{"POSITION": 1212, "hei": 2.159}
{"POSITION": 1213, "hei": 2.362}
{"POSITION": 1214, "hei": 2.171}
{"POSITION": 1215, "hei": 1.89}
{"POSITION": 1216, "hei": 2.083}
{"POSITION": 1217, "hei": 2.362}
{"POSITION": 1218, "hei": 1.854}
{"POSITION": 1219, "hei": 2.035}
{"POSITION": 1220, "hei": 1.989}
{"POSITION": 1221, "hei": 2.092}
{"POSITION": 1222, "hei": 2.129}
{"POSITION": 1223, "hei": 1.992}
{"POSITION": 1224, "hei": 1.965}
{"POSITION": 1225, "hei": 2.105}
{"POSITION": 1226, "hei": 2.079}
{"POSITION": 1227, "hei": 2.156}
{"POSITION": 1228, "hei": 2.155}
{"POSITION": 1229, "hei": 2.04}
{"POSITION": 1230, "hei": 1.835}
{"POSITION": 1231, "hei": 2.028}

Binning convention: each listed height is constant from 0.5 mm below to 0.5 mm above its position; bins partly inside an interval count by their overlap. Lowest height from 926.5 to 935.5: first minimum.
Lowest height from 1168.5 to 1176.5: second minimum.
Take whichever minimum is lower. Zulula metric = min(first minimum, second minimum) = 1.94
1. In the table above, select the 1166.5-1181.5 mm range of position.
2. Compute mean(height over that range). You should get 2.14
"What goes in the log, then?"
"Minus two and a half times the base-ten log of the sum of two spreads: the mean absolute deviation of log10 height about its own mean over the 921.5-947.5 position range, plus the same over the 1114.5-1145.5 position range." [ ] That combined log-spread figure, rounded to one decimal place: 3.6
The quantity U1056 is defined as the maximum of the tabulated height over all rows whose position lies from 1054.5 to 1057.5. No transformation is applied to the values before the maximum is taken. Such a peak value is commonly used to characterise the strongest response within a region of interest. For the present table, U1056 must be 1.736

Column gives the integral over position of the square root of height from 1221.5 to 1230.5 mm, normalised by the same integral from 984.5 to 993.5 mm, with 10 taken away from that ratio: -9.00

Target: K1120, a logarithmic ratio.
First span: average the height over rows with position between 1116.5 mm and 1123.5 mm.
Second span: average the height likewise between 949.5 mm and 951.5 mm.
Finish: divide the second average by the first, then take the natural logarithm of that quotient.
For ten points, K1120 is -0.01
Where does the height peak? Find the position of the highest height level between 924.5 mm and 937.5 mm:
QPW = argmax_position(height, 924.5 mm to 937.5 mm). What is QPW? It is 926 mm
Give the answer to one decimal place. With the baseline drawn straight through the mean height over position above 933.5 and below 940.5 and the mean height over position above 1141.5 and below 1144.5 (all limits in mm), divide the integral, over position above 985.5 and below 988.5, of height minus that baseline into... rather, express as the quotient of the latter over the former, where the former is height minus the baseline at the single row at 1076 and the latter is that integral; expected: -8.7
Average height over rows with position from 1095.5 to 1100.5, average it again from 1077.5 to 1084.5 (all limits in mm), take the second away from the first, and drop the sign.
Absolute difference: 0.1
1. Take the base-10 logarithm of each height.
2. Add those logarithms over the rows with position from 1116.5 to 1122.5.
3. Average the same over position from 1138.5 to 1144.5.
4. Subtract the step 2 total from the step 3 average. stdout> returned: -1.40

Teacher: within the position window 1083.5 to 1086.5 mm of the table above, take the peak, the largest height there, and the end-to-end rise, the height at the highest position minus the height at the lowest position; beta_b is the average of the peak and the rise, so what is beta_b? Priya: 0.83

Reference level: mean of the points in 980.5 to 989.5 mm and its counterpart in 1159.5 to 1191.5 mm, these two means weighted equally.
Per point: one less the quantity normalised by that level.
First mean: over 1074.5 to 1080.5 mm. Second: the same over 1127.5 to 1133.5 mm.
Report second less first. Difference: -0.039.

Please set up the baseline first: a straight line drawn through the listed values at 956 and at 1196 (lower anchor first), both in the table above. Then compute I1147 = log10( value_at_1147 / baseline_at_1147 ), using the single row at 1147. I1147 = -0.044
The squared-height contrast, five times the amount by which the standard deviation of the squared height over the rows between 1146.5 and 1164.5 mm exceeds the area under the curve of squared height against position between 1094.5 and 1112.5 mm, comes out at -322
